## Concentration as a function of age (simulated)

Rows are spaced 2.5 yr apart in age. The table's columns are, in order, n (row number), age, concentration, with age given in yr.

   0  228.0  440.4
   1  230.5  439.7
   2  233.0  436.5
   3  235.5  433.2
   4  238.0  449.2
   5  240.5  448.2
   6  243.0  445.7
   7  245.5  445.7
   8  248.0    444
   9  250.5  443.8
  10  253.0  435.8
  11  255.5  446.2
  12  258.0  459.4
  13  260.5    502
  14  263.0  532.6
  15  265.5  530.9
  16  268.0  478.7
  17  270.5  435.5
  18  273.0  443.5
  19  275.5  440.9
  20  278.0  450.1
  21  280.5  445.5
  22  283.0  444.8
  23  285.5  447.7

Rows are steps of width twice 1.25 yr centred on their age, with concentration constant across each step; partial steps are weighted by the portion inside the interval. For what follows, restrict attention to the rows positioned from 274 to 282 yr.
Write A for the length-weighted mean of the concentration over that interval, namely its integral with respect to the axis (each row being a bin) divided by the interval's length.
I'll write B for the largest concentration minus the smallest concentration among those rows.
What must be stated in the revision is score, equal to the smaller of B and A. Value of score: 9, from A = 445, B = 9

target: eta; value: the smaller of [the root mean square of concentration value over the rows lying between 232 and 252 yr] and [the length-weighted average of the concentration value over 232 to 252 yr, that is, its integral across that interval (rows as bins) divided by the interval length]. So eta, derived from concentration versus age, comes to 443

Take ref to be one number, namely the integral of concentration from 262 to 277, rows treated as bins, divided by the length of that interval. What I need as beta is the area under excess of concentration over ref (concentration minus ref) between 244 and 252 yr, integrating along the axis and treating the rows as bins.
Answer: -251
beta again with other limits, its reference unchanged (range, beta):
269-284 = -475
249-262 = -221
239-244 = -143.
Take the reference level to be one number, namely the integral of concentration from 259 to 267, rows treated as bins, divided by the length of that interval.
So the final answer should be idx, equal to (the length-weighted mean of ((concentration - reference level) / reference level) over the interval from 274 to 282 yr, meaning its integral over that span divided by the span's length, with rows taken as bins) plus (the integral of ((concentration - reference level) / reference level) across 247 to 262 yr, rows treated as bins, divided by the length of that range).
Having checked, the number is -0.260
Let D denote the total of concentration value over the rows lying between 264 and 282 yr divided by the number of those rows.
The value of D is 461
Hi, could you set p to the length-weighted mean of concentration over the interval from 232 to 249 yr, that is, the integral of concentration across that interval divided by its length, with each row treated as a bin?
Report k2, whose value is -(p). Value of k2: -443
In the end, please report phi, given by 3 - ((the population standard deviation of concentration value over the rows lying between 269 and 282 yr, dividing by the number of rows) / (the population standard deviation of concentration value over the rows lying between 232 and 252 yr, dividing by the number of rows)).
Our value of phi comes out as 2.07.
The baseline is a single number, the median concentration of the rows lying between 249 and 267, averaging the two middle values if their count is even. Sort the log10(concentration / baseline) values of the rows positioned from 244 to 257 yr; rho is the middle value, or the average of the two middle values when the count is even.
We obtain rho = -0.0148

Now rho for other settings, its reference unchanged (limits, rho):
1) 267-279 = -0.0153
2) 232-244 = -0.0131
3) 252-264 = 0.0000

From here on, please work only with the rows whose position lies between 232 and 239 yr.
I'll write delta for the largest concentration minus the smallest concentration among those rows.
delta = 16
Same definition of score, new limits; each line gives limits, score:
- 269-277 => 8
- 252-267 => 97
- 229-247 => 16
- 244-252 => 2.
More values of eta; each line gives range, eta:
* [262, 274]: 484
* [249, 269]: 478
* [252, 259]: 447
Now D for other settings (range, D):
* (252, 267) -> 484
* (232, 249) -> 443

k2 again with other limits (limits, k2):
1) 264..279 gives -465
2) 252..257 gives -442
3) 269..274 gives -441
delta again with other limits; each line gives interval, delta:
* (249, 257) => 10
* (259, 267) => 31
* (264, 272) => 95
